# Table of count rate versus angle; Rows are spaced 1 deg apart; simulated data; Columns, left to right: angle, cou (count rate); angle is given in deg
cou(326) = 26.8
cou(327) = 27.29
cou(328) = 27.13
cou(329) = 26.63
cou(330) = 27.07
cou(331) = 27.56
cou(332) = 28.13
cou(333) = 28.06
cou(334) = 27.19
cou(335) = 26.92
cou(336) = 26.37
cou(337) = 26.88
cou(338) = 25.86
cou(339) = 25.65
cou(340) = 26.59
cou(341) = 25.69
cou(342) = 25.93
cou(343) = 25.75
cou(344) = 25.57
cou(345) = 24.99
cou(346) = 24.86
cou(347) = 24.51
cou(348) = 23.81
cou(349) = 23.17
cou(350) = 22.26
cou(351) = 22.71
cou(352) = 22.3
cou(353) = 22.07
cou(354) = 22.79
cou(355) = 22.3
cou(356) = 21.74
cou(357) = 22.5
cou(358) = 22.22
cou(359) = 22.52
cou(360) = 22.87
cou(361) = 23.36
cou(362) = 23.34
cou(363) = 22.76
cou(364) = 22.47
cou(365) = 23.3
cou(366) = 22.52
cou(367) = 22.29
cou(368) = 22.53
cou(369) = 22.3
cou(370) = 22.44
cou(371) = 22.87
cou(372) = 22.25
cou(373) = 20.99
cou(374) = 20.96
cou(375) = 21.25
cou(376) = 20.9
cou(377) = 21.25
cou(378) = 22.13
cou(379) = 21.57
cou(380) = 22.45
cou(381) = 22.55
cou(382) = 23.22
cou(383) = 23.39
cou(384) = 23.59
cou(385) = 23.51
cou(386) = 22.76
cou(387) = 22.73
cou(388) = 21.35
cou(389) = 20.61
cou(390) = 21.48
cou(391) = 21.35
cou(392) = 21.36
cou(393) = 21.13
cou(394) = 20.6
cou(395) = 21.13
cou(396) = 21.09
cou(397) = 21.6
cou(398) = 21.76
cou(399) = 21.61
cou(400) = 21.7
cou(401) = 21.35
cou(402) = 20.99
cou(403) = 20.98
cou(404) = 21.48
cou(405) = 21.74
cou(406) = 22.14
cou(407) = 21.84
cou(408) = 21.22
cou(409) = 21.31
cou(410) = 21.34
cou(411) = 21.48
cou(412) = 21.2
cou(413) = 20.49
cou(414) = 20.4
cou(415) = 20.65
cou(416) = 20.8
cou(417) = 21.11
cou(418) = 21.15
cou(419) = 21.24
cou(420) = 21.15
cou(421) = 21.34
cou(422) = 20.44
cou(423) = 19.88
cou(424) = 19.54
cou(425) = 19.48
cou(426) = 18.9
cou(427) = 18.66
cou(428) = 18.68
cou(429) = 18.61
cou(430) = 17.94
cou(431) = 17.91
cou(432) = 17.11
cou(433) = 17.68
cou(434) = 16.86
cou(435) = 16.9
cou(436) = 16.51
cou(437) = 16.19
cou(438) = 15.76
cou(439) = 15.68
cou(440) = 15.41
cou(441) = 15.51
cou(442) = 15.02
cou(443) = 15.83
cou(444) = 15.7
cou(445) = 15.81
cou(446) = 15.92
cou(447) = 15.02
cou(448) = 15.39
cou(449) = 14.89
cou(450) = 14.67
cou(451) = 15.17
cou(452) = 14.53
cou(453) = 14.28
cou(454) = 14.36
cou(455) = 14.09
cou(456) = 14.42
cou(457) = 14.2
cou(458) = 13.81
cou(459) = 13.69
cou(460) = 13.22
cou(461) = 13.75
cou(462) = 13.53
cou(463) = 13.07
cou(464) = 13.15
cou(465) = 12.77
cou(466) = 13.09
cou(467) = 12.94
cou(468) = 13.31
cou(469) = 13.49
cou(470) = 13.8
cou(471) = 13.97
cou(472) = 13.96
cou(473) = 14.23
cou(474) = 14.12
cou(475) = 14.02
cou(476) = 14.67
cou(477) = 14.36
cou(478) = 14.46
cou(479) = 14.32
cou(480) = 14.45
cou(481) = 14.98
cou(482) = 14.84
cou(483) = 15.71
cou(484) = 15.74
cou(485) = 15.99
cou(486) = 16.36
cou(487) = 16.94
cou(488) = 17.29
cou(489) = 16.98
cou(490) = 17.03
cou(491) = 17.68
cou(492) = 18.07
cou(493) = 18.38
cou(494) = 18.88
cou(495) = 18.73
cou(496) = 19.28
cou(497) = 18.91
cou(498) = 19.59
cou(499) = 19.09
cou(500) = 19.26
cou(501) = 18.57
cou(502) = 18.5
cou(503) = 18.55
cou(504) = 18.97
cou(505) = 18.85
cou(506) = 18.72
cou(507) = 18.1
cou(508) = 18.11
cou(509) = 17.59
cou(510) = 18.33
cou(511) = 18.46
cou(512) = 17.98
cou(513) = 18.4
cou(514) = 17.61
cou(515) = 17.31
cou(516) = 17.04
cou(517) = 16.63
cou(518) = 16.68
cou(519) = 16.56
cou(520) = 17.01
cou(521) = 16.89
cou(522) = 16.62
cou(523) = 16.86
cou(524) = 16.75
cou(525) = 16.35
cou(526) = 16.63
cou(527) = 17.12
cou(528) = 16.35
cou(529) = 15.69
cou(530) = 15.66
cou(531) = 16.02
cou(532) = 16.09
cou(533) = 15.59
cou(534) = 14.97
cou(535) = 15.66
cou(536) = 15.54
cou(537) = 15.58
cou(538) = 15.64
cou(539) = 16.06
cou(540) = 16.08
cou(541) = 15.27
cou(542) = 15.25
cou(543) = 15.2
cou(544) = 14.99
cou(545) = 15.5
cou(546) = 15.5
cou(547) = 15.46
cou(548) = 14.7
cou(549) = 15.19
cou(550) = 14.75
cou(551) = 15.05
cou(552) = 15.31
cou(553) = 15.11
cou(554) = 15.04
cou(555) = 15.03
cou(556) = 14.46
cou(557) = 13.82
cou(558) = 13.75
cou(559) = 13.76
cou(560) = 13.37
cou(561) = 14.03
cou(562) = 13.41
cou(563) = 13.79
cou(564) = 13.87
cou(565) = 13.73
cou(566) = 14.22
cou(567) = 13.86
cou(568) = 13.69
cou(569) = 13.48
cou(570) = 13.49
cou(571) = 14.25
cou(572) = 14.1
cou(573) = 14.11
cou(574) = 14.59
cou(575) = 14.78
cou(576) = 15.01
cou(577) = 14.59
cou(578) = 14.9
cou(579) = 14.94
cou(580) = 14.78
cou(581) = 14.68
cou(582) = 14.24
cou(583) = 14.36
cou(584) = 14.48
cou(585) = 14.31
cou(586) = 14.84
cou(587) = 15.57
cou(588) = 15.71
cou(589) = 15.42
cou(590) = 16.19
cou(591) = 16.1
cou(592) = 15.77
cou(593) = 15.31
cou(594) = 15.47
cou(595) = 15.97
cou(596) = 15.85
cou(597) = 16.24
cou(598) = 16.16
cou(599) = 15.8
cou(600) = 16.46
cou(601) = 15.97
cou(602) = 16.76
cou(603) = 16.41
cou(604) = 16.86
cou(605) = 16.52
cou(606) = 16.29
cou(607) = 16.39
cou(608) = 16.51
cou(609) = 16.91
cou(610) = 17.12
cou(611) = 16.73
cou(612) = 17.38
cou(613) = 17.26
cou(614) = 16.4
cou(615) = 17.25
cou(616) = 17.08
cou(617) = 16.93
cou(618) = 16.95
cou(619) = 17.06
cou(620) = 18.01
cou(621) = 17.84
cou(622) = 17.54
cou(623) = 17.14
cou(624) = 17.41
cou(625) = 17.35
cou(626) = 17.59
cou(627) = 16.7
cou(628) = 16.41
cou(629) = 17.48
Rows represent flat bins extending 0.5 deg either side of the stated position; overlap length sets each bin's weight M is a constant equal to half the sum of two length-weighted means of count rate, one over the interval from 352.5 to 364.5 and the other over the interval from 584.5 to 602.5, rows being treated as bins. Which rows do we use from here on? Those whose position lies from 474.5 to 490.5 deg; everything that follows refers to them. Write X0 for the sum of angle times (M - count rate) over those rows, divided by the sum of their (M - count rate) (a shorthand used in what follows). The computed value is 481.2 deg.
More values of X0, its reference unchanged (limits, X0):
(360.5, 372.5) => 366.2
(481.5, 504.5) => 487.3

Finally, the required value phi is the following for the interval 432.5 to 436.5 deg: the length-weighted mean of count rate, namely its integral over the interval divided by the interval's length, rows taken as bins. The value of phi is 17.0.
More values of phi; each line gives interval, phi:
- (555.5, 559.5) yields 13.9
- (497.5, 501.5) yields 19.1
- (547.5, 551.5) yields 14.9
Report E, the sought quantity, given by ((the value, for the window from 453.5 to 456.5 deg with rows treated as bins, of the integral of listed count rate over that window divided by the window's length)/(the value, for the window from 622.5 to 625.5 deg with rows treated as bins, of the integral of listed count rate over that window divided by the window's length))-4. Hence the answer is -3.17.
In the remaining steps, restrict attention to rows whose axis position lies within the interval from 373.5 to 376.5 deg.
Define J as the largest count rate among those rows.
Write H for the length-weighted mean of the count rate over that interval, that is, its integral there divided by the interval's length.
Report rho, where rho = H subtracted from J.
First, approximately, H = 21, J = 21.25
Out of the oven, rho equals 0.2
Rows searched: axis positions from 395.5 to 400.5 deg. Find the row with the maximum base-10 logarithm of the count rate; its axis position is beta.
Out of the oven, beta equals 398 deg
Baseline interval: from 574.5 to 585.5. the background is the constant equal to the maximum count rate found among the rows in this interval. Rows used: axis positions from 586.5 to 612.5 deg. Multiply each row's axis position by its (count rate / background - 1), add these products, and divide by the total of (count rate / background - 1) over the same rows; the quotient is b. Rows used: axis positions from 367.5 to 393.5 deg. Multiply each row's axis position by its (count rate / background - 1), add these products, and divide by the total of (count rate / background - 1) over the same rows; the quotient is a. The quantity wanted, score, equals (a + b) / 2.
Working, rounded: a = 380.4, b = 602.2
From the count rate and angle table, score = 491.3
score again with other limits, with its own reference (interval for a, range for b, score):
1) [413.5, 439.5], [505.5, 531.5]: 469.4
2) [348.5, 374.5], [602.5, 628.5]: 488.9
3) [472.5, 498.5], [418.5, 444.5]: 460.9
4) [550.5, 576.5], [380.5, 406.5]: 479.0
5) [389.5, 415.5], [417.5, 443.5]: 414.0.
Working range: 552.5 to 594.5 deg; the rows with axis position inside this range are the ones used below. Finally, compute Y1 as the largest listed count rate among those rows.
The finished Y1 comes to 16.19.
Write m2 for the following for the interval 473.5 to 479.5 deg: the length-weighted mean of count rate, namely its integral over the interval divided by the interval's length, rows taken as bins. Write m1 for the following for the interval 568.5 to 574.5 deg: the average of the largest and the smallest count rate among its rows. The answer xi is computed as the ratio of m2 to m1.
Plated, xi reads 1.02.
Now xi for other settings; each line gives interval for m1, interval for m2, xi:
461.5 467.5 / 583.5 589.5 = 1.14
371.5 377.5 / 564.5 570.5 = 0.64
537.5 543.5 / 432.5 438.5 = 1.06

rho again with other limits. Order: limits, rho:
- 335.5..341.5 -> 0.7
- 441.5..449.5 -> 0.5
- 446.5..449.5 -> 0.3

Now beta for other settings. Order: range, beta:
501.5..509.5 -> 504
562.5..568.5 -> 566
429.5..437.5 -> 430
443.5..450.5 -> 446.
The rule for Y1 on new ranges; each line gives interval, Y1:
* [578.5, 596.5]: 16.19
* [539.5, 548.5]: 16.08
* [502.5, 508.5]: 18.97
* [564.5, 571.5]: 14.25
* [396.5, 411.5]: 22.14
